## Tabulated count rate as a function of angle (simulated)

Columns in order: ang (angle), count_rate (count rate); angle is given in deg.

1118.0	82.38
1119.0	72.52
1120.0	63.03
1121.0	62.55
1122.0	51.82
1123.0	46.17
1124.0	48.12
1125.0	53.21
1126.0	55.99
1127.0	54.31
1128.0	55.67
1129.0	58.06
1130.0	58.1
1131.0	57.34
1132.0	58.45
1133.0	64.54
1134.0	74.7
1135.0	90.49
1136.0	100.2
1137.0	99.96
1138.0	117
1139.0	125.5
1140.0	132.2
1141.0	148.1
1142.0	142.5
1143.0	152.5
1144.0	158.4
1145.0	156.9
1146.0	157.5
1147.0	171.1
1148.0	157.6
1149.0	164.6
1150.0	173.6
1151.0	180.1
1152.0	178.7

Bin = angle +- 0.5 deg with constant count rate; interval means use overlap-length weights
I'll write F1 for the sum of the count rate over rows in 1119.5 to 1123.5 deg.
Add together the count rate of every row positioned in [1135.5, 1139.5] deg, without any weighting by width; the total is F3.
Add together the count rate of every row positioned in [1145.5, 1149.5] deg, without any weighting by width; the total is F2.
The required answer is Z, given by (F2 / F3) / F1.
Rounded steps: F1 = 224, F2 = 651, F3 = 443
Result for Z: 0.0066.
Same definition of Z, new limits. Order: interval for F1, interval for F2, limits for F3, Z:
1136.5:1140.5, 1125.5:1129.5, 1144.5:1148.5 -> 0.0007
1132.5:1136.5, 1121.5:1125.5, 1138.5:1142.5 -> 0.0011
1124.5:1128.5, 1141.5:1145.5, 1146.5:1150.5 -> 0.0042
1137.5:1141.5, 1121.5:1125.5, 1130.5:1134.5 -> 0.0015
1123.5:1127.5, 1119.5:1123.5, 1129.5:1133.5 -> 0.0044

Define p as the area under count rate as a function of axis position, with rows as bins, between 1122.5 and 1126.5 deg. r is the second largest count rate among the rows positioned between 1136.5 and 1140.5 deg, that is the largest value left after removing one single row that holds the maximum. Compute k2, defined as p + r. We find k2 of 329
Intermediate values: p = 203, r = 125.5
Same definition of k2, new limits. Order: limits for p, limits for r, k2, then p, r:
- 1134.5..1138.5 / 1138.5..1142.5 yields 550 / 408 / 142.5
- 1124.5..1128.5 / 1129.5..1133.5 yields 278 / 219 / 58.45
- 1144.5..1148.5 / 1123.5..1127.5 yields 697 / 643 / 54.31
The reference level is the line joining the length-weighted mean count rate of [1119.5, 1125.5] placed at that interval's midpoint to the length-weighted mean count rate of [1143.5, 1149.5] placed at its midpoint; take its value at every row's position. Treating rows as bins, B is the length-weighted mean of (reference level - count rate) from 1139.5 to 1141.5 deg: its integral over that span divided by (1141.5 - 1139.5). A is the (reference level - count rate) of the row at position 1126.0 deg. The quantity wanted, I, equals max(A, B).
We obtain 14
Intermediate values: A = 13.7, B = -6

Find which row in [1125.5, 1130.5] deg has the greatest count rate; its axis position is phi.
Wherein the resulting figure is 1130.0 deg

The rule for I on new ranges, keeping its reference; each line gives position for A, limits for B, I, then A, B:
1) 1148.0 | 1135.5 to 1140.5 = 10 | 10.1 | 8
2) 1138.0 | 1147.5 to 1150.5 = 7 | 6.2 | 7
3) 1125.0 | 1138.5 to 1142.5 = 12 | 12.1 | -3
